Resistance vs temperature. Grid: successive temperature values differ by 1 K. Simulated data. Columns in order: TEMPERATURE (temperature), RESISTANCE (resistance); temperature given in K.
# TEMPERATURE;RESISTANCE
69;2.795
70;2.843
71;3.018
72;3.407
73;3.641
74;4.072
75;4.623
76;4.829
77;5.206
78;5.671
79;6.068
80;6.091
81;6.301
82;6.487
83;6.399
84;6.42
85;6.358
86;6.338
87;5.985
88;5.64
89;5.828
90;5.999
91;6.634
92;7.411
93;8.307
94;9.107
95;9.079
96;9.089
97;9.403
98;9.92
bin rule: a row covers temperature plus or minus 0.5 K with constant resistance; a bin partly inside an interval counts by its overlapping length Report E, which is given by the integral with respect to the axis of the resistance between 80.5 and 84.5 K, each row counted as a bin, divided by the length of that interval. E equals 6.40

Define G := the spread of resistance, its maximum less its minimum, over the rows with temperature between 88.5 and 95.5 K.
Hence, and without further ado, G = 3.3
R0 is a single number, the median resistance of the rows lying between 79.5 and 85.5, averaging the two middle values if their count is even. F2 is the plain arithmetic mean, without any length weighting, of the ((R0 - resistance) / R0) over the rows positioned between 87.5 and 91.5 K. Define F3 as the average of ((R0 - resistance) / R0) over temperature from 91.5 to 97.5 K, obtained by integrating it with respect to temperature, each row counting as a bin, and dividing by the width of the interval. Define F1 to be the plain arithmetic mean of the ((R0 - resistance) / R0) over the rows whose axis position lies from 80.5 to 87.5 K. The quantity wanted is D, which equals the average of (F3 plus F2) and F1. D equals -0.15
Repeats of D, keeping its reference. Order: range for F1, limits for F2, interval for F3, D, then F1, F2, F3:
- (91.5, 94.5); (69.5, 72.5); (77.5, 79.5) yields 0.15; -0.3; 0.5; 0.1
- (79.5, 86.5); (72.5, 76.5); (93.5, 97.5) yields -0.05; 0.0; 0.3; -0.4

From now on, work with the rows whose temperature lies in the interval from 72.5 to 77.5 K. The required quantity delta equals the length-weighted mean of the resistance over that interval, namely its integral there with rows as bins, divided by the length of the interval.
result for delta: 4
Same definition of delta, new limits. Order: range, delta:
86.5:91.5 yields 6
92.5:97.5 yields 9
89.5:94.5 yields 7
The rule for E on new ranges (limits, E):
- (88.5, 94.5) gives 7.21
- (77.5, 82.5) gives 6.12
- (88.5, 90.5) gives 5.91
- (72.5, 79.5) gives 4.87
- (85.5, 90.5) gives 5.96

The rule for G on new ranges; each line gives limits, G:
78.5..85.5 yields 0.4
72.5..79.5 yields 2.4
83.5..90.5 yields 0.8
